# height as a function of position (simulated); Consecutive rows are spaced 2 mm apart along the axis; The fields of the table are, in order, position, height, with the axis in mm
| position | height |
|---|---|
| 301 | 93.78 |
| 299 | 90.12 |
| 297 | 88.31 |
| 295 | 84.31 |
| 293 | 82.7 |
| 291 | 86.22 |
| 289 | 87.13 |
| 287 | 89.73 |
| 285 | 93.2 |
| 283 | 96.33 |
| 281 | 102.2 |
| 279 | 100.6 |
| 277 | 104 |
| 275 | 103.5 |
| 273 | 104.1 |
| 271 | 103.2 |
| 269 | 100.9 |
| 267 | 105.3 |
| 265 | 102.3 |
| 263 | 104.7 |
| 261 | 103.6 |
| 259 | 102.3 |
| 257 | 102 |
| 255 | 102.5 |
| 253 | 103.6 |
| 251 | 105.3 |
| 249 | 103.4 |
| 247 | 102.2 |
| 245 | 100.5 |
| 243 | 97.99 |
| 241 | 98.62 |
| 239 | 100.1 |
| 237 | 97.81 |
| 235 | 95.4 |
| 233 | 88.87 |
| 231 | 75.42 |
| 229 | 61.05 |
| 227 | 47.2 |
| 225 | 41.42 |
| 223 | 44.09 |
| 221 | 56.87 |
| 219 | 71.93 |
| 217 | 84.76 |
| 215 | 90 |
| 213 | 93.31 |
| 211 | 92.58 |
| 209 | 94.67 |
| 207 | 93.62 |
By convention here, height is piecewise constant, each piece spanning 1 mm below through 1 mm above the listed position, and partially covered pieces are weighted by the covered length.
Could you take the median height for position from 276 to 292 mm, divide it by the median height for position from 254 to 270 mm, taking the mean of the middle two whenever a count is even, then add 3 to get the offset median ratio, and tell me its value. 3.93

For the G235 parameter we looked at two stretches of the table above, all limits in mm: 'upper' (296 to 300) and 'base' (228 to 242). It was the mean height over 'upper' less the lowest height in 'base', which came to 28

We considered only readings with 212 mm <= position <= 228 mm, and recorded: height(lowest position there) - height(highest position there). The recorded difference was 46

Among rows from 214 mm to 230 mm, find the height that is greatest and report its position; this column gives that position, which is 215 mm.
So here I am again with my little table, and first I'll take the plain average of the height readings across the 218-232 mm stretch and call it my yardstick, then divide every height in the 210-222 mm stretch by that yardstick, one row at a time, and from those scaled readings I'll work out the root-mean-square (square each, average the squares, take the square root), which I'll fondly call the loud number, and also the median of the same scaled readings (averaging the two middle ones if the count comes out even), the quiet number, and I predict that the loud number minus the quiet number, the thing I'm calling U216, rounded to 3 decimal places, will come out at -0.083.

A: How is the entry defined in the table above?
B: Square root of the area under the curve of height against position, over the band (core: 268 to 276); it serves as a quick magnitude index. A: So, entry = 28.7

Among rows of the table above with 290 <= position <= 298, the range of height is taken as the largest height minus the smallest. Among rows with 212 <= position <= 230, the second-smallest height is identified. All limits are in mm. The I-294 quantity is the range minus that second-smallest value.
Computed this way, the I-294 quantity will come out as -38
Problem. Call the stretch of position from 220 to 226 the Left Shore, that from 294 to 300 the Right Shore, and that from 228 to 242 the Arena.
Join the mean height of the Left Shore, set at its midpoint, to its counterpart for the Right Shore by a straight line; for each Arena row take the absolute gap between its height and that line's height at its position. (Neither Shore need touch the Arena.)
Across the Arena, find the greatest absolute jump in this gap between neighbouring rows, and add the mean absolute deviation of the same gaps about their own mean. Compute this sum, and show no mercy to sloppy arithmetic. 23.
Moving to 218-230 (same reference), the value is 22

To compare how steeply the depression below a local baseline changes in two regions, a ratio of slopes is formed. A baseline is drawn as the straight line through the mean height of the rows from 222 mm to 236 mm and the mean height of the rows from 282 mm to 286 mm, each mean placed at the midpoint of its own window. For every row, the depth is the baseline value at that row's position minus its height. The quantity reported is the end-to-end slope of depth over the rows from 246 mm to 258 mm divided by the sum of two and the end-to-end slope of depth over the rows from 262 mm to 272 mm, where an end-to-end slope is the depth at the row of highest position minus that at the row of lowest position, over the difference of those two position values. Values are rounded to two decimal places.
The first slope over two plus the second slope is 0.21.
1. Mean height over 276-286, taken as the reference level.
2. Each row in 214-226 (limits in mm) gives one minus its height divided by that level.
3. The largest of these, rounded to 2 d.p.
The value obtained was 0.58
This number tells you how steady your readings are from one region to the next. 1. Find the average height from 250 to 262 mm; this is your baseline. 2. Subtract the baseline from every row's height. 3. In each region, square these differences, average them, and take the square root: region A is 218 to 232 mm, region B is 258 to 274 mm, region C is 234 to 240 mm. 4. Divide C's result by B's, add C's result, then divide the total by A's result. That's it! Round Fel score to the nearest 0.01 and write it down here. 0.21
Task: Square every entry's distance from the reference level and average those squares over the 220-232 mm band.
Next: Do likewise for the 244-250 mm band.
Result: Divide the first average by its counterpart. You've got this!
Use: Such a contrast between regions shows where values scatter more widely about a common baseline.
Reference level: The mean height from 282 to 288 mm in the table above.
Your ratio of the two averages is 20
